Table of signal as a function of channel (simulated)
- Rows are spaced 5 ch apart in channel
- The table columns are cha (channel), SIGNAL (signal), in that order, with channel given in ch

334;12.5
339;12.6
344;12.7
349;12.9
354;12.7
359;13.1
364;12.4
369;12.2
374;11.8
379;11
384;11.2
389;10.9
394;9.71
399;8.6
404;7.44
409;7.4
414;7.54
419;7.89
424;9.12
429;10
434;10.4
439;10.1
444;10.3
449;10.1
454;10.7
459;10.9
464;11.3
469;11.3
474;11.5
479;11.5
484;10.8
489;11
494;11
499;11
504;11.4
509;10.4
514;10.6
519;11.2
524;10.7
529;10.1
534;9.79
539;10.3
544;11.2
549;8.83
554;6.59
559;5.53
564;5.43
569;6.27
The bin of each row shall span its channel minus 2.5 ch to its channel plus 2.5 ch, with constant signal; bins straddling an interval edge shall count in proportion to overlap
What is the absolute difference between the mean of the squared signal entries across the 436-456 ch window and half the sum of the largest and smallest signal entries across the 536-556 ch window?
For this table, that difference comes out 97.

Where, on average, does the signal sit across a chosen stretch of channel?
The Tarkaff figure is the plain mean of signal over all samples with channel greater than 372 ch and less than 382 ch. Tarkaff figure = 11.4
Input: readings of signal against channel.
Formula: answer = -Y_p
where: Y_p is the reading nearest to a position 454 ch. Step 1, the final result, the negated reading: -10.7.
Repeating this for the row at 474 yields -11.5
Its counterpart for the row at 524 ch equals -10.7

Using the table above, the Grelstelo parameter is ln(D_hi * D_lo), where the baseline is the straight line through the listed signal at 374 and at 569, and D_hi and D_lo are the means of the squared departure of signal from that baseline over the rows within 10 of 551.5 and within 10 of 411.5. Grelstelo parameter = 4.1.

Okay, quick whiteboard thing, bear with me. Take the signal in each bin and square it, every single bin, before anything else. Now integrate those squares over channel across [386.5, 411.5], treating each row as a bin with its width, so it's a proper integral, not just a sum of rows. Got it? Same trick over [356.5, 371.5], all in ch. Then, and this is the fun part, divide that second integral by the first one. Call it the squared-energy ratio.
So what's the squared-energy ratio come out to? 1.19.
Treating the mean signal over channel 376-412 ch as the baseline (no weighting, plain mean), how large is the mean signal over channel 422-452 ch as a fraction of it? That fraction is 1.06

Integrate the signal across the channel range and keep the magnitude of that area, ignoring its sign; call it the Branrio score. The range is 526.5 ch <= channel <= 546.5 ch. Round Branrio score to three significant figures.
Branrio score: 207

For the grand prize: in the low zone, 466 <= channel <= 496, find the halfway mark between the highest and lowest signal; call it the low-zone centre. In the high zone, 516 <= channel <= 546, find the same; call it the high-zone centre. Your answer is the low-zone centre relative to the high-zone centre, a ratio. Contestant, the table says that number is 1.06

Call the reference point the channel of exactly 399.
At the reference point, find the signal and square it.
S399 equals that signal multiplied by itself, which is 74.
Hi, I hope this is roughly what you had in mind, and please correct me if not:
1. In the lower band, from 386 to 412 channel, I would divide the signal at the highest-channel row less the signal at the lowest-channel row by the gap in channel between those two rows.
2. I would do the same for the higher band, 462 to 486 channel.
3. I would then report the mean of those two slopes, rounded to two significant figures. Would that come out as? -0.10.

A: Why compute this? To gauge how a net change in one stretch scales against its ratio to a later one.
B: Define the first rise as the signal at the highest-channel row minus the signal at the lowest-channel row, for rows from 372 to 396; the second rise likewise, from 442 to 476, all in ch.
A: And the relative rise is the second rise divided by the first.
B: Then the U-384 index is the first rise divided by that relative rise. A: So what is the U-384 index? 4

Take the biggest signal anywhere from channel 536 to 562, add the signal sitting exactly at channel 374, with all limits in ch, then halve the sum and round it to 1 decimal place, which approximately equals 11.5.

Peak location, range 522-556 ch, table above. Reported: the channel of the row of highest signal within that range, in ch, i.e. 544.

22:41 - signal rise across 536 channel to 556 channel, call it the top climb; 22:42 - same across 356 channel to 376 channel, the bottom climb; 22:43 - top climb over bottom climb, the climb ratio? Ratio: 2.9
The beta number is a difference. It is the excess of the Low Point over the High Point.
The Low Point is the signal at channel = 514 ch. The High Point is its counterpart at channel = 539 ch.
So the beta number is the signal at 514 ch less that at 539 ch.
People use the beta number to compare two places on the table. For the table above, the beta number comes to 0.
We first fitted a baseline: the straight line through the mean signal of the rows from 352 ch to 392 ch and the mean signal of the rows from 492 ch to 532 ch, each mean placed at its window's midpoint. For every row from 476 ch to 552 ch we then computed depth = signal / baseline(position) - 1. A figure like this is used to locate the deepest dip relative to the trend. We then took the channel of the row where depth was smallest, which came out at 549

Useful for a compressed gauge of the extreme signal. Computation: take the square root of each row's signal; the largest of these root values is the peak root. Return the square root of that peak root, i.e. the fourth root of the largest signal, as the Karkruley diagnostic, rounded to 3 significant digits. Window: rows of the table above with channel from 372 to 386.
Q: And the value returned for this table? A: 1.85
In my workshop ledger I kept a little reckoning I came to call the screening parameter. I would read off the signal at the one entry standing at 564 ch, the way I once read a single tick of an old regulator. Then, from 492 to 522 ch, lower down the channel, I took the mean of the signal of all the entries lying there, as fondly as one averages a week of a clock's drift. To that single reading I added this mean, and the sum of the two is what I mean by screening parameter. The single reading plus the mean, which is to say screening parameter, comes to 16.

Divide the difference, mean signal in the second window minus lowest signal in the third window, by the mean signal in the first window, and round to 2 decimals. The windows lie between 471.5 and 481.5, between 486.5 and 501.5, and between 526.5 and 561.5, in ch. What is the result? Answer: 0.48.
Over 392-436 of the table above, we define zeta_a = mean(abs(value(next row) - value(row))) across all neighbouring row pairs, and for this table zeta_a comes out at 0.66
